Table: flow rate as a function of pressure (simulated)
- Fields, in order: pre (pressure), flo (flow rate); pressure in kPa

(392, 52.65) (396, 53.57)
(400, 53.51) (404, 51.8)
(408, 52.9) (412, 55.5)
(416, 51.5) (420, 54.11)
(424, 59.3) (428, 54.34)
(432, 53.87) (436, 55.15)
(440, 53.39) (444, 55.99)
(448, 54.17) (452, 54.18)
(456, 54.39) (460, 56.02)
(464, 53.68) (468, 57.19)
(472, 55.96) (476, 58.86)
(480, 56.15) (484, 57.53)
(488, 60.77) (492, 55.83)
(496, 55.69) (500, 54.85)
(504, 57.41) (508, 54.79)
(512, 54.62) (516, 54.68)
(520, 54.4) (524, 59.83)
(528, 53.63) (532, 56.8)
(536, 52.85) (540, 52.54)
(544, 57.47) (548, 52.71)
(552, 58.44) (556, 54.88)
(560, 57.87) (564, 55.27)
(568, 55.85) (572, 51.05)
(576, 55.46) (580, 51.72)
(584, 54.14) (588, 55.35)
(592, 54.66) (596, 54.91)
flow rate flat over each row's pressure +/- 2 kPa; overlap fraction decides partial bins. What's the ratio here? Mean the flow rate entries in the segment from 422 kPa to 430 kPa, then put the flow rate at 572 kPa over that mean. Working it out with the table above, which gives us 0.90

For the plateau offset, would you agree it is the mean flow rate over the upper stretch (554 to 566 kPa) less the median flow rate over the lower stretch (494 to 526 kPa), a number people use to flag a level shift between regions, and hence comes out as 1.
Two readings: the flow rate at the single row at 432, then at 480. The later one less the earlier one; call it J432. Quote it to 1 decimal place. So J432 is 2.3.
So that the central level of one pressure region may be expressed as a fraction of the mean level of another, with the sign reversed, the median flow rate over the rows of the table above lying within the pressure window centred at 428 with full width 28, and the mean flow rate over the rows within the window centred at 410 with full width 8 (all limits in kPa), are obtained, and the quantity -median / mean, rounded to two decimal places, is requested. -1.00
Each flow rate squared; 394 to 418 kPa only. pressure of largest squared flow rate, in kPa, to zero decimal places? 412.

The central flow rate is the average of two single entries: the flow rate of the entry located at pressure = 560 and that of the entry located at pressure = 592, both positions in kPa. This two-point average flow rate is 56.3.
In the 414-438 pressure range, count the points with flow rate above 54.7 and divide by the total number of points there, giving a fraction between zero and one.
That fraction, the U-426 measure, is 0.33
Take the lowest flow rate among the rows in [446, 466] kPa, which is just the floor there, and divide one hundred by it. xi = 1.86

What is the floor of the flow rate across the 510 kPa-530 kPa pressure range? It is 53.63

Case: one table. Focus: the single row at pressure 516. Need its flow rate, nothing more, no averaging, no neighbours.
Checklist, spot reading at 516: 54.68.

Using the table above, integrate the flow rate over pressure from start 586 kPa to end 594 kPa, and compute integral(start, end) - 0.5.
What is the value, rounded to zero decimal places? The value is 440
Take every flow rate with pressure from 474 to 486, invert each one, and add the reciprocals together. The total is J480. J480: 0.0522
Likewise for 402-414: 0.0562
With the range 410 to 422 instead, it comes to 0.0559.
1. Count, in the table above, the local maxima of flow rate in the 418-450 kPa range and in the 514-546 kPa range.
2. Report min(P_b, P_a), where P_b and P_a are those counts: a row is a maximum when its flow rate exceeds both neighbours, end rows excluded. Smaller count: 2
